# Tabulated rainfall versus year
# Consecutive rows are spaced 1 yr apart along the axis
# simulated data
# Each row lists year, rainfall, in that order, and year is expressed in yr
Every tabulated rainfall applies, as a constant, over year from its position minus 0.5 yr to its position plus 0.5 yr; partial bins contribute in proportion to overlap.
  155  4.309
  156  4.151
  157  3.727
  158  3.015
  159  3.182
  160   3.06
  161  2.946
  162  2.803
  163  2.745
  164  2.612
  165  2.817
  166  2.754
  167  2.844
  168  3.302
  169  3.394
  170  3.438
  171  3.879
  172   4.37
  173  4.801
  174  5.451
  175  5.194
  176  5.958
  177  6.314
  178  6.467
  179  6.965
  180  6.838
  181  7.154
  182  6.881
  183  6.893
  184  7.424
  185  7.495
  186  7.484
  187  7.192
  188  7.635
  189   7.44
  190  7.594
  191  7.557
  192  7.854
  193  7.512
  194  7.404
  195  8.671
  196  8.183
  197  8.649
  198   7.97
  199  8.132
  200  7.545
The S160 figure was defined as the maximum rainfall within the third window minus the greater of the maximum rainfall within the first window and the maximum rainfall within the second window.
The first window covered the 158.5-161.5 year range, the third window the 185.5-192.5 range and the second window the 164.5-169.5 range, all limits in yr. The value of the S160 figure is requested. 4.5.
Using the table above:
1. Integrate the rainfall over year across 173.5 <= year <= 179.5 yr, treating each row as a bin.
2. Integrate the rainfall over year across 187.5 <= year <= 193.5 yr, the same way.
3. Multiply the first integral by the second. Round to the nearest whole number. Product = 1657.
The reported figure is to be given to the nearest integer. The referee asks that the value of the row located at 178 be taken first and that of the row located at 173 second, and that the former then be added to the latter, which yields 11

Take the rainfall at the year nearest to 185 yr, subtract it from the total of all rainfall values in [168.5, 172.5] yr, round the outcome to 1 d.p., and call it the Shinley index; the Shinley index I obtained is 7.6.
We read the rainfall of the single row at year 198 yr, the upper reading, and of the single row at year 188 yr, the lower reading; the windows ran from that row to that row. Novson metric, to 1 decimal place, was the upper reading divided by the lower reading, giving 1.0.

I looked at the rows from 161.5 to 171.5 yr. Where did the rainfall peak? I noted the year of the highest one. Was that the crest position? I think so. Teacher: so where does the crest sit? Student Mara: 171 yr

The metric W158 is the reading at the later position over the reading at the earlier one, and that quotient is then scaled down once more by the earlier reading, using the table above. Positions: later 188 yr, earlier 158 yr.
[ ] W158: 0.8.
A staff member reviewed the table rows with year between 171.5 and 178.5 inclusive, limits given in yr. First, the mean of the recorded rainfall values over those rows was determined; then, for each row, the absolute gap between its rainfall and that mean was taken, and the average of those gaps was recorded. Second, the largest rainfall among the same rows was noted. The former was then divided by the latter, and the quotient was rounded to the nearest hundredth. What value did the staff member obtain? 0.10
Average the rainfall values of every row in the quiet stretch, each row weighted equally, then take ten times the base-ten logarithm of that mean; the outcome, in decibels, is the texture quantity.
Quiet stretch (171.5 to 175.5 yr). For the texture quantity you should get 6.9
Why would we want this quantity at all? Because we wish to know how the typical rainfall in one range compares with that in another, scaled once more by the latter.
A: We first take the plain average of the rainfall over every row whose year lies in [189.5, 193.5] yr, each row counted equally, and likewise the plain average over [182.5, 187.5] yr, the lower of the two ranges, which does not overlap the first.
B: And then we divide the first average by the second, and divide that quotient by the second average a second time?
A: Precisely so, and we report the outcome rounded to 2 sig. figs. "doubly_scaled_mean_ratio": 0.14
